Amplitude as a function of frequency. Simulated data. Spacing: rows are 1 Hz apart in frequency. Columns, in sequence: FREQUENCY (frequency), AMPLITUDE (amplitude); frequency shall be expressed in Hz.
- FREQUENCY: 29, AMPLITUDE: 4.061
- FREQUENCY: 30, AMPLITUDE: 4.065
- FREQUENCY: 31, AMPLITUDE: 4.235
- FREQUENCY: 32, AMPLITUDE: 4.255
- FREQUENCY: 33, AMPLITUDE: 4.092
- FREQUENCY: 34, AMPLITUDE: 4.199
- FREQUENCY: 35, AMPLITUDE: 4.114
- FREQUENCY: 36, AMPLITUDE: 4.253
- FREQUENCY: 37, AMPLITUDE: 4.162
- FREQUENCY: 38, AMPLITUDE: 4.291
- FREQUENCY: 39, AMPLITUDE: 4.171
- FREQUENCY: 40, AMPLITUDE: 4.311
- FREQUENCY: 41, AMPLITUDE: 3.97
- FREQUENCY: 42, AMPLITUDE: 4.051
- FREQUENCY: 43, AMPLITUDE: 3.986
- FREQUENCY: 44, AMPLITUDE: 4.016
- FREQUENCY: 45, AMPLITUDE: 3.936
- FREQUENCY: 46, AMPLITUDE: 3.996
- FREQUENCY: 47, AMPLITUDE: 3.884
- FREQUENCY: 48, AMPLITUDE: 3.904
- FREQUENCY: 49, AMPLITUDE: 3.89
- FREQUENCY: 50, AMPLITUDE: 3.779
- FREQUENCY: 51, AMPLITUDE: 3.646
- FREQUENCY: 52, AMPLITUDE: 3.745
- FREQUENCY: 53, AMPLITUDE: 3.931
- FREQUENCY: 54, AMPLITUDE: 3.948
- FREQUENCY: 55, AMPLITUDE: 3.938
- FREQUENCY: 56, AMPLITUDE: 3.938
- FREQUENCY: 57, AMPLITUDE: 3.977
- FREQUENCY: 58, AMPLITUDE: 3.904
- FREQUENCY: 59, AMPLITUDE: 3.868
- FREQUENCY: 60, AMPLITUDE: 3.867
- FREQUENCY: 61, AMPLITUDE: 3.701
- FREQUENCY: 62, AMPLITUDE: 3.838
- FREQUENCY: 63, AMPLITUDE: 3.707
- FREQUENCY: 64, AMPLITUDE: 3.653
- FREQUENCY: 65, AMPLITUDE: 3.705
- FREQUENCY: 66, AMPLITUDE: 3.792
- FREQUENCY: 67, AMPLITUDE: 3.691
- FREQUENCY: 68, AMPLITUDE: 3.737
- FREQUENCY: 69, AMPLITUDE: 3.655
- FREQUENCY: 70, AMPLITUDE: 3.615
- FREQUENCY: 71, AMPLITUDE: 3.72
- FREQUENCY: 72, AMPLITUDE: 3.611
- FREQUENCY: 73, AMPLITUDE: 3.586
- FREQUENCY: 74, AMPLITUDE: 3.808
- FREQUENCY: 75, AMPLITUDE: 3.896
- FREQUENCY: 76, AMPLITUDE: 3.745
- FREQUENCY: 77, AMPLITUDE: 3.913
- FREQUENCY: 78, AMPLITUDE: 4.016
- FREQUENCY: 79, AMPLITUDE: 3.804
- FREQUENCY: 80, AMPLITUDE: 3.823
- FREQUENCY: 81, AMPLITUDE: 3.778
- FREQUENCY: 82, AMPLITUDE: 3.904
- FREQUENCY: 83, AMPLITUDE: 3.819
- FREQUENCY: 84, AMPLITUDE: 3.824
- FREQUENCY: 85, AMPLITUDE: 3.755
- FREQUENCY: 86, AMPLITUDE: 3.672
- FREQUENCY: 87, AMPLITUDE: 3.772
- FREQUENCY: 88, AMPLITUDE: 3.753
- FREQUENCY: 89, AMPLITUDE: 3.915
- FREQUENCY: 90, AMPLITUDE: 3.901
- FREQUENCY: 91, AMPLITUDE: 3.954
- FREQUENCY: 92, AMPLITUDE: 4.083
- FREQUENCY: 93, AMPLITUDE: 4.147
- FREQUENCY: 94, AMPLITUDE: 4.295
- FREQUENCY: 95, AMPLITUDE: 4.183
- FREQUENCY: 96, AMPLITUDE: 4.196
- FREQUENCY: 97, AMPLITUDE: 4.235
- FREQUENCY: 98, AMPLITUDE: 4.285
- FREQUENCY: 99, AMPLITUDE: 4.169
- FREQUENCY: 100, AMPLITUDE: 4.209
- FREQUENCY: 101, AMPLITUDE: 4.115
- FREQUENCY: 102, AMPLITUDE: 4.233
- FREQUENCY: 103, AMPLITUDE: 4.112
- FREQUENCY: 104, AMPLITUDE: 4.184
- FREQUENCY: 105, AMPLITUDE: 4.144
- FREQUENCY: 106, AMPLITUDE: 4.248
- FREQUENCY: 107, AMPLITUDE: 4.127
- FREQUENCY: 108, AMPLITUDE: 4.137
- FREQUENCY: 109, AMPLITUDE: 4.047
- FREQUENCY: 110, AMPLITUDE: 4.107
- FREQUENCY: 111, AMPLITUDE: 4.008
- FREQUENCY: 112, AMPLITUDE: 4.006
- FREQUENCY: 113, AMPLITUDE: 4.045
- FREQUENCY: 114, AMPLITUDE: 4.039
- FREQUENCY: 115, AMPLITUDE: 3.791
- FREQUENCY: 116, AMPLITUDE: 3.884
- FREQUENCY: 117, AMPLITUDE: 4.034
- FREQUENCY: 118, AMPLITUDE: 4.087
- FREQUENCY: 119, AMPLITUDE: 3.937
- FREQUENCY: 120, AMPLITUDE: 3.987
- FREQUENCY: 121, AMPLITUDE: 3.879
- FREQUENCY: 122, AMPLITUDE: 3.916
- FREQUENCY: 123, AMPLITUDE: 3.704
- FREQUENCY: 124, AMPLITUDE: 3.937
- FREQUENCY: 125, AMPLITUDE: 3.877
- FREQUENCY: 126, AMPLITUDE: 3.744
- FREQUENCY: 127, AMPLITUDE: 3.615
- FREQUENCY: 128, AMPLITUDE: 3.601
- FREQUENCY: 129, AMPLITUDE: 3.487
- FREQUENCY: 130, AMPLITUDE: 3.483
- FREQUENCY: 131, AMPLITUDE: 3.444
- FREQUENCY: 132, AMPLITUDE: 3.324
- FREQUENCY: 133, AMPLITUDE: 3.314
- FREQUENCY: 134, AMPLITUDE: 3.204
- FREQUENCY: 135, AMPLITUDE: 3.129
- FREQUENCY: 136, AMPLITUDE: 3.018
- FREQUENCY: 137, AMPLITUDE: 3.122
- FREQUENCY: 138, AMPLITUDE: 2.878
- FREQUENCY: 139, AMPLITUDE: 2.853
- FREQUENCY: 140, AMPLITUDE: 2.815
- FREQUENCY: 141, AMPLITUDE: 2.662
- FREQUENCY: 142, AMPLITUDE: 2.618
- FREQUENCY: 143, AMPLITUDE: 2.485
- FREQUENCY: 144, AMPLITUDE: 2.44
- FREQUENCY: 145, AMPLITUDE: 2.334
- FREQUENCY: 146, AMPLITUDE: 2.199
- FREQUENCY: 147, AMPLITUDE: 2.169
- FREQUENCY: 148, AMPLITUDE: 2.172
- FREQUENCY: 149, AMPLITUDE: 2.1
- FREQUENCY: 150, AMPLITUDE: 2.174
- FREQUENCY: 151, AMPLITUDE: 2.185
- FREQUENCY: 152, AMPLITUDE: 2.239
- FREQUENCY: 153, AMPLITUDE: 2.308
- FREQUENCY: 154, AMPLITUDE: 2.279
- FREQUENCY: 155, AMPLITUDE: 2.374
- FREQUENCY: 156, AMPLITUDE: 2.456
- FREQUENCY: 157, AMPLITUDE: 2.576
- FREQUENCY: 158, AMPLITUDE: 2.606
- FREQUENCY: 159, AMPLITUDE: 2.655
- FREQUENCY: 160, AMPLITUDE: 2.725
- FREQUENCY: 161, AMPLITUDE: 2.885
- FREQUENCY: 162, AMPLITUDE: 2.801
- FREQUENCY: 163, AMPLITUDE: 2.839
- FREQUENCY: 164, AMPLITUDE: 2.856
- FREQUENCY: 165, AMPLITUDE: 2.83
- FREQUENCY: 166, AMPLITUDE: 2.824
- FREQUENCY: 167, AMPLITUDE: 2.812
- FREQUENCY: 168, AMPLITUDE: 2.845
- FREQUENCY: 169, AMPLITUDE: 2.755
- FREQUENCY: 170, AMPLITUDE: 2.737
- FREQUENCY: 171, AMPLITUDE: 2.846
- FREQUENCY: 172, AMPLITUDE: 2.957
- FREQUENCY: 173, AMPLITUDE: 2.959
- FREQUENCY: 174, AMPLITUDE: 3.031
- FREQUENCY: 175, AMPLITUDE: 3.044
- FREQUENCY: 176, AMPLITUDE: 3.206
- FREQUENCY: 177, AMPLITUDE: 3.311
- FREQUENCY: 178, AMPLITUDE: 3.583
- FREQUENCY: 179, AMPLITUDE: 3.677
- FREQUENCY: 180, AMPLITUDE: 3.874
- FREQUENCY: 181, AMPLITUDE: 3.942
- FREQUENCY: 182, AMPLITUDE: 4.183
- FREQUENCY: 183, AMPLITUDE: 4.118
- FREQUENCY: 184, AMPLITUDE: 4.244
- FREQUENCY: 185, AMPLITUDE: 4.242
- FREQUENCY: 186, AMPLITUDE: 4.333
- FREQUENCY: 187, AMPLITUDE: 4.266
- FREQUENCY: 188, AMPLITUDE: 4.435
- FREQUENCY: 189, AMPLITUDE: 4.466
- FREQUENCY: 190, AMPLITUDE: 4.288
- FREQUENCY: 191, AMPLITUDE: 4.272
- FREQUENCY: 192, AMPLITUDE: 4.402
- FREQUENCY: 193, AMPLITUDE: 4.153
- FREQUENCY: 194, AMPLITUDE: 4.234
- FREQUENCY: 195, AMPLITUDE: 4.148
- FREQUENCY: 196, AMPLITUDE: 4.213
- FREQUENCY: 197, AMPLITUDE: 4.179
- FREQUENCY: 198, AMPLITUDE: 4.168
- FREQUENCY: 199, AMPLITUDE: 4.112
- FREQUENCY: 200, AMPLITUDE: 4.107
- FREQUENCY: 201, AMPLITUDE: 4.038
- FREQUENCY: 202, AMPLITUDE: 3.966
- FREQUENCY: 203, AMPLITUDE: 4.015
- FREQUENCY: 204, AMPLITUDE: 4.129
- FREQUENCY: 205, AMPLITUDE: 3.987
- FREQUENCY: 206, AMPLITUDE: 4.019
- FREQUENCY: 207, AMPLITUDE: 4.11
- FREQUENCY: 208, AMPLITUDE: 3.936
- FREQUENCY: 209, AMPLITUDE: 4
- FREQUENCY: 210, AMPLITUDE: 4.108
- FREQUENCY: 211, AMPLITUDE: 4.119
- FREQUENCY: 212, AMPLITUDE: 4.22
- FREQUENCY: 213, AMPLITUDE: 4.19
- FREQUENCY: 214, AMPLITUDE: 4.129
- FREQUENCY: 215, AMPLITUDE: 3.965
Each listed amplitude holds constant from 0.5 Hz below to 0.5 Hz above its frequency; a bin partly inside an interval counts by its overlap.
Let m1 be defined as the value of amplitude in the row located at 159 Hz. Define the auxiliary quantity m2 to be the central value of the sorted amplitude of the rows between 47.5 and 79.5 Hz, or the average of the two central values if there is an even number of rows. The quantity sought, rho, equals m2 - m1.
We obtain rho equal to 1.1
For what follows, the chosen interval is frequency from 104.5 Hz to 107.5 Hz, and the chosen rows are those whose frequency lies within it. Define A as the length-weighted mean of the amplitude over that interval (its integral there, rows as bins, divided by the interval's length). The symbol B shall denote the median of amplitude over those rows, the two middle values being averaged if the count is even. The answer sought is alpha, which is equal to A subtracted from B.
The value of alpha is -0.029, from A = 4.2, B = 4.1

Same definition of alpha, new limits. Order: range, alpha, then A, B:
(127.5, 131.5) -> -0.019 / 3.5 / 3.5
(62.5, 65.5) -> 0.017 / 3.7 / 3.7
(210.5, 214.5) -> -0.005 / 4.2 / 4.2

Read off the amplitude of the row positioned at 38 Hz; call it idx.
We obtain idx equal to 4.291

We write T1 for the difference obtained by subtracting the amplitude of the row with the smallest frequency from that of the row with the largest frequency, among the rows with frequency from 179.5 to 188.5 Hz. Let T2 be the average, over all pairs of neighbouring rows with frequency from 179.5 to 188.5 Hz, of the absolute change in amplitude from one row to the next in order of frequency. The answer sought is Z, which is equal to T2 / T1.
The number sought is 0.2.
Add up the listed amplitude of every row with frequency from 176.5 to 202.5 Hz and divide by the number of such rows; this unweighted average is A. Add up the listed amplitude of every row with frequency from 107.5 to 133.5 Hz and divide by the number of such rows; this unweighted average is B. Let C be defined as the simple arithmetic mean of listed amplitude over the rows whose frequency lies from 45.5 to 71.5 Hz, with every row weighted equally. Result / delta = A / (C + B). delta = 0.54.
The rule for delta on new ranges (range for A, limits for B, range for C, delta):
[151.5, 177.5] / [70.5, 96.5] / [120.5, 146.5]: 0.39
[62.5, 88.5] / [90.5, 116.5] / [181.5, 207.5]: 0.45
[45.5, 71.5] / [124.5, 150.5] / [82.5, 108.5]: 0.54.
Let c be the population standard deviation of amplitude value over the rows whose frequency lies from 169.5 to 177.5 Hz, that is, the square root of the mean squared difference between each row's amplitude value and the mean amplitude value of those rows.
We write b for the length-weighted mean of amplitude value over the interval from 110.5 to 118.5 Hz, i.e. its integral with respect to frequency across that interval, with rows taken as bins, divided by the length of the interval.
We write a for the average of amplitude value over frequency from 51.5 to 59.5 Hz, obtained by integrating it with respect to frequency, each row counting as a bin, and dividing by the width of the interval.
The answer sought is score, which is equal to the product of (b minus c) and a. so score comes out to 14.9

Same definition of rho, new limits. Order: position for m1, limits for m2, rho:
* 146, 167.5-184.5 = 1.0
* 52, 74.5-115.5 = 0.3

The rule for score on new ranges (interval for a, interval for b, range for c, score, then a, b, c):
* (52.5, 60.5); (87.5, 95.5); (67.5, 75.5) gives 15.4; 3.92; 4.0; 0.101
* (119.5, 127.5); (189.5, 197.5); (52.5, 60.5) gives 16.1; 3.83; 4.2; 0.036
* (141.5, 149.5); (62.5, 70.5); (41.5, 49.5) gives 8.4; 2.31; 3.7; 0.059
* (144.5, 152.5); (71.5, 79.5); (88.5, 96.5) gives 8.0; 2.20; 3.8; 0.137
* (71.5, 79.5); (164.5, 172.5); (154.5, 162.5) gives 10.1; 3.80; 2.8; 0.159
